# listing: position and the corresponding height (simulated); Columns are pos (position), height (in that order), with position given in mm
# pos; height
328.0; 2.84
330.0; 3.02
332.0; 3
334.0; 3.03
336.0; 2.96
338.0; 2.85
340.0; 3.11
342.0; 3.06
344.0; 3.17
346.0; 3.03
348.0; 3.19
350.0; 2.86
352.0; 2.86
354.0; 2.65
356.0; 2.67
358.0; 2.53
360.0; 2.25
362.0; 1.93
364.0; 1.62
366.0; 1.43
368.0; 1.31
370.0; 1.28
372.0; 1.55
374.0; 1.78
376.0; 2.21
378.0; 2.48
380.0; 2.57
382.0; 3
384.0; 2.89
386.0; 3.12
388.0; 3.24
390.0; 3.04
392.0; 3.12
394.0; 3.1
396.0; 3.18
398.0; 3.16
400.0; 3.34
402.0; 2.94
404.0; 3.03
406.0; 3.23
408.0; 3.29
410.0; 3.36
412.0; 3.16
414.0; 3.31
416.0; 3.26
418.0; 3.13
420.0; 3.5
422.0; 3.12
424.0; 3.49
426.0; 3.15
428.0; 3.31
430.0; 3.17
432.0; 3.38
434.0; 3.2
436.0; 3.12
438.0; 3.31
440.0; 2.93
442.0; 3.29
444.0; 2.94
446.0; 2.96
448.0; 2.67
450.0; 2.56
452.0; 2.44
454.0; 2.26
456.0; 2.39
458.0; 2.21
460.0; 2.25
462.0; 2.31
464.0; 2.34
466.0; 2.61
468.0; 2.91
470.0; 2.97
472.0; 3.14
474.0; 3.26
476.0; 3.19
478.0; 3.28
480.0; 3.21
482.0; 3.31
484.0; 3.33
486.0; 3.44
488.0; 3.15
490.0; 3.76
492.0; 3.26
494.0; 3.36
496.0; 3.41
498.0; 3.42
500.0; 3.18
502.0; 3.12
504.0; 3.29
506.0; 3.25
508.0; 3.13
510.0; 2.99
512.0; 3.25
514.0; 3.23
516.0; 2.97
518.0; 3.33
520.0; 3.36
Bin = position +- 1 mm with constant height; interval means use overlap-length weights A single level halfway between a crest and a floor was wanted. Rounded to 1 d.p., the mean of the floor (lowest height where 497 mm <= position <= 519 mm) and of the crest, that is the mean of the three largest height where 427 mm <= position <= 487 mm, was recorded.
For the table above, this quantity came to 3.2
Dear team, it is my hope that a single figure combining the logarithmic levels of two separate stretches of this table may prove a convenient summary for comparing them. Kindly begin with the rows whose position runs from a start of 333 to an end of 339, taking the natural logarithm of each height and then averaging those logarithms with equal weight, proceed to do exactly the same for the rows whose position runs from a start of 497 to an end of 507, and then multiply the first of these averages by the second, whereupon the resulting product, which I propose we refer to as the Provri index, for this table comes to 1.3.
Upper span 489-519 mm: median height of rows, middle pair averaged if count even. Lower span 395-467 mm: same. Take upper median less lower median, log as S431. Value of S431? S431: 0.11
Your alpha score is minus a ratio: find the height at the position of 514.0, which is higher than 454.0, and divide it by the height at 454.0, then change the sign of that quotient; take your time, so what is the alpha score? -1.4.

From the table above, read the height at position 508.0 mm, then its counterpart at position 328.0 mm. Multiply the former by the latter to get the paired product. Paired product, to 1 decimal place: 8.9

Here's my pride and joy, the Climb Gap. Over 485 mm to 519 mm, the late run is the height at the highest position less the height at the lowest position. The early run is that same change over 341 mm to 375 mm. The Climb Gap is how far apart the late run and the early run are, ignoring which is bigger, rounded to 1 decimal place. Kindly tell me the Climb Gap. 1.2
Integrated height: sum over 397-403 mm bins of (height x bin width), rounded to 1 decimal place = 18.9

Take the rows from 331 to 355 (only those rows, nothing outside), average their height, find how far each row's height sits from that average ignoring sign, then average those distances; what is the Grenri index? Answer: 0.121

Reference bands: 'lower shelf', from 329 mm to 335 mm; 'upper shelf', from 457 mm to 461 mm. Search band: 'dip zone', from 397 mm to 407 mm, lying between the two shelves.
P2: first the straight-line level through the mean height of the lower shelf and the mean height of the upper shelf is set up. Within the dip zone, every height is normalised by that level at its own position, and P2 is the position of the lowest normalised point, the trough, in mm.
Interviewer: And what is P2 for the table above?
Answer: 402.0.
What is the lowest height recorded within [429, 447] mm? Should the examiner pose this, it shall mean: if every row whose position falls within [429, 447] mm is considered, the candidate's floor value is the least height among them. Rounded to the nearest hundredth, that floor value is 2.93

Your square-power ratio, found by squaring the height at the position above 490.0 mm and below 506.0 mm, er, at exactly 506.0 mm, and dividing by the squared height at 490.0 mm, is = 0.75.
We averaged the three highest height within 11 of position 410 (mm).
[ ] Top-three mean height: 3.40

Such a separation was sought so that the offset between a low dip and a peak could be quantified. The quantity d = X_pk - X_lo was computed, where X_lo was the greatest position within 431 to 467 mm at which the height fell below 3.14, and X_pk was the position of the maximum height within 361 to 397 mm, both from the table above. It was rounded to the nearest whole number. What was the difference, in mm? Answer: -78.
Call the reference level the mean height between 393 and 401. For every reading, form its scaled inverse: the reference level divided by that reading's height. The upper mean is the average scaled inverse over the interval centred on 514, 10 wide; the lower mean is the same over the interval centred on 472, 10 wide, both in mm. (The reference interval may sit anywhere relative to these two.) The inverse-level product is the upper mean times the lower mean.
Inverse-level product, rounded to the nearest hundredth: 1.05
